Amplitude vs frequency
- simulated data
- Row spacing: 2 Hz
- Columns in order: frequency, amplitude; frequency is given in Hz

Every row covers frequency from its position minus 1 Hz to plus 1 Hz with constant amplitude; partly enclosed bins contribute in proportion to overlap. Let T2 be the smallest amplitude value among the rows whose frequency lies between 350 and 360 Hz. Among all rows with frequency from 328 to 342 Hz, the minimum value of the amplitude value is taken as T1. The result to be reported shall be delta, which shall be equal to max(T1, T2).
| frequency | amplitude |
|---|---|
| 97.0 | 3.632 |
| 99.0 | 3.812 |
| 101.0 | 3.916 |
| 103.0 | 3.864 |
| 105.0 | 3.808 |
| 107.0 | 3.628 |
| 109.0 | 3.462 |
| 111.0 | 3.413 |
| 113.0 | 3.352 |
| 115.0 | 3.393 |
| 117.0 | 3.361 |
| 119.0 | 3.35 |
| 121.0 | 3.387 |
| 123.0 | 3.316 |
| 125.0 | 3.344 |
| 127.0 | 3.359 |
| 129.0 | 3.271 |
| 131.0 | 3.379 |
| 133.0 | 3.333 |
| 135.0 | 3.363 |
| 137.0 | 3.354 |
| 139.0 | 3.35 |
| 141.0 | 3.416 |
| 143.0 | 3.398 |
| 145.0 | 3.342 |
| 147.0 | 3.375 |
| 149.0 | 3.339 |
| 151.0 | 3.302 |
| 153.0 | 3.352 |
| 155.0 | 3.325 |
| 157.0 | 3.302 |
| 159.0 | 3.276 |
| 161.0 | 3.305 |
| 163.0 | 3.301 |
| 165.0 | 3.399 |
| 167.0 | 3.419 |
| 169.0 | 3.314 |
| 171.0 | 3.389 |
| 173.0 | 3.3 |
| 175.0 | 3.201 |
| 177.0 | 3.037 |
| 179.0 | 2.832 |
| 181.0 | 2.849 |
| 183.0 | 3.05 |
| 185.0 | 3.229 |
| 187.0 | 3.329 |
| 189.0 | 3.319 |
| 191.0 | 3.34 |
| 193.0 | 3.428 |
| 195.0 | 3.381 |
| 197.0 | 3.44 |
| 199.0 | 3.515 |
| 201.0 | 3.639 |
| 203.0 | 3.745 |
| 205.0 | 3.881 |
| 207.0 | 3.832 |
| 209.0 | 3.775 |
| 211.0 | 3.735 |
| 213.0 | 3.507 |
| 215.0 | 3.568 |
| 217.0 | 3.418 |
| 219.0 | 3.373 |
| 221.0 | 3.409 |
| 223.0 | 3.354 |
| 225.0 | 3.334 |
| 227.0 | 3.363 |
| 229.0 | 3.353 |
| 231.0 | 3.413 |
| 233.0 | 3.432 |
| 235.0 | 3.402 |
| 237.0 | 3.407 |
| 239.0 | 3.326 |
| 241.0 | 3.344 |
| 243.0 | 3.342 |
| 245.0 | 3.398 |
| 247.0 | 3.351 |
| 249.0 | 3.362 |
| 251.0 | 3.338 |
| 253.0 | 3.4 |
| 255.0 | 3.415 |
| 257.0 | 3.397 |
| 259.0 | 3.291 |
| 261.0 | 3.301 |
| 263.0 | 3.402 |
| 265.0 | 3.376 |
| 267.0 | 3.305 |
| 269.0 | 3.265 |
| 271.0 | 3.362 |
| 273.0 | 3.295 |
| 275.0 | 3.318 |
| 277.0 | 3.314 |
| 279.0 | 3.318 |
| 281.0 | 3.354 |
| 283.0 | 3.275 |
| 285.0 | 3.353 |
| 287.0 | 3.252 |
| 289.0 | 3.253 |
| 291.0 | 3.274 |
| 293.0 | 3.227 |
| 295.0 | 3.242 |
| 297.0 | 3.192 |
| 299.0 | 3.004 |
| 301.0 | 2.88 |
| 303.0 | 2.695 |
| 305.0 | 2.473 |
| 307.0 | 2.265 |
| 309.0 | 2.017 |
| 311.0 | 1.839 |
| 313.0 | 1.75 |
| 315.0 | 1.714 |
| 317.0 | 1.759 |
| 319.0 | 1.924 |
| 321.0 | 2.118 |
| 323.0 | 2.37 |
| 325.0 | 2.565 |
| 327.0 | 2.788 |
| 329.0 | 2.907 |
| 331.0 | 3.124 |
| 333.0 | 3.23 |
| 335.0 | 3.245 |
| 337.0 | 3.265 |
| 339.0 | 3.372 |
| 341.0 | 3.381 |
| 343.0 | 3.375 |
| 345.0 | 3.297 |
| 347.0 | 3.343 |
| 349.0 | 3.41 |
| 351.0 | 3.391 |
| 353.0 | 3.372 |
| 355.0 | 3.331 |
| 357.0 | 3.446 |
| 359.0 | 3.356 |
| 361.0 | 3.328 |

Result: 3.33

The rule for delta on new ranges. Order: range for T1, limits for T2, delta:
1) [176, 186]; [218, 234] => 3.33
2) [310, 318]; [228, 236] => 3.35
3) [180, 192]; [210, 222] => 3.37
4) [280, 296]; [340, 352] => 3.30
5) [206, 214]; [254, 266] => 3.51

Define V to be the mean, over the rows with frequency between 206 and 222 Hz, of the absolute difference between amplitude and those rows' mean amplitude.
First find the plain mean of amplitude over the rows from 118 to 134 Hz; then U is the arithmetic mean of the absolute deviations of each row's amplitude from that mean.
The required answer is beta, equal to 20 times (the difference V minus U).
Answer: 3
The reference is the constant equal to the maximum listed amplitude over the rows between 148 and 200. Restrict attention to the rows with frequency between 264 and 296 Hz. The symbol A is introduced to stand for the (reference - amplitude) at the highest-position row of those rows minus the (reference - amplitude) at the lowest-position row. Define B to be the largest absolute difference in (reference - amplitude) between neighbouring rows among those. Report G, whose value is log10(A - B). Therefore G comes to -1.5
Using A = 0.1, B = 0.10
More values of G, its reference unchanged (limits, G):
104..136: -0.6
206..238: -0.7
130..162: -2.1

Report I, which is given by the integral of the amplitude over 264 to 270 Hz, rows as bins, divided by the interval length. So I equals 3.315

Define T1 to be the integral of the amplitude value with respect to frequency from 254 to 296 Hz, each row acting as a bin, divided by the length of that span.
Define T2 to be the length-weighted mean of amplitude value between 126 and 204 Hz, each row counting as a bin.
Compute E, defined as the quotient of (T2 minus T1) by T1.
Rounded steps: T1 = 3.31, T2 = 3.32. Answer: 0.00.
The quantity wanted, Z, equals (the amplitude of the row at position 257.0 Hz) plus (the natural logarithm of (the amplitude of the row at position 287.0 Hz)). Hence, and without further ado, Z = 4.58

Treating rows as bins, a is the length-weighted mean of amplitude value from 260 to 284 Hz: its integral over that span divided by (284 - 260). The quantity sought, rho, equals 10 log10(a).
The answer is 5.22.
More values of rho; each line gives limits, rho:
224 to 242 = 5.28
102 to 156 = 5.32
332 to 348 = 5.20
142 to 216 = 5.29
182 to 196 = 5.18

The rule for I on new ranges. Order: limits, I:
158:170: 3.336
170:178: 3.232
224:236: 3.383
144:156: 3.339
